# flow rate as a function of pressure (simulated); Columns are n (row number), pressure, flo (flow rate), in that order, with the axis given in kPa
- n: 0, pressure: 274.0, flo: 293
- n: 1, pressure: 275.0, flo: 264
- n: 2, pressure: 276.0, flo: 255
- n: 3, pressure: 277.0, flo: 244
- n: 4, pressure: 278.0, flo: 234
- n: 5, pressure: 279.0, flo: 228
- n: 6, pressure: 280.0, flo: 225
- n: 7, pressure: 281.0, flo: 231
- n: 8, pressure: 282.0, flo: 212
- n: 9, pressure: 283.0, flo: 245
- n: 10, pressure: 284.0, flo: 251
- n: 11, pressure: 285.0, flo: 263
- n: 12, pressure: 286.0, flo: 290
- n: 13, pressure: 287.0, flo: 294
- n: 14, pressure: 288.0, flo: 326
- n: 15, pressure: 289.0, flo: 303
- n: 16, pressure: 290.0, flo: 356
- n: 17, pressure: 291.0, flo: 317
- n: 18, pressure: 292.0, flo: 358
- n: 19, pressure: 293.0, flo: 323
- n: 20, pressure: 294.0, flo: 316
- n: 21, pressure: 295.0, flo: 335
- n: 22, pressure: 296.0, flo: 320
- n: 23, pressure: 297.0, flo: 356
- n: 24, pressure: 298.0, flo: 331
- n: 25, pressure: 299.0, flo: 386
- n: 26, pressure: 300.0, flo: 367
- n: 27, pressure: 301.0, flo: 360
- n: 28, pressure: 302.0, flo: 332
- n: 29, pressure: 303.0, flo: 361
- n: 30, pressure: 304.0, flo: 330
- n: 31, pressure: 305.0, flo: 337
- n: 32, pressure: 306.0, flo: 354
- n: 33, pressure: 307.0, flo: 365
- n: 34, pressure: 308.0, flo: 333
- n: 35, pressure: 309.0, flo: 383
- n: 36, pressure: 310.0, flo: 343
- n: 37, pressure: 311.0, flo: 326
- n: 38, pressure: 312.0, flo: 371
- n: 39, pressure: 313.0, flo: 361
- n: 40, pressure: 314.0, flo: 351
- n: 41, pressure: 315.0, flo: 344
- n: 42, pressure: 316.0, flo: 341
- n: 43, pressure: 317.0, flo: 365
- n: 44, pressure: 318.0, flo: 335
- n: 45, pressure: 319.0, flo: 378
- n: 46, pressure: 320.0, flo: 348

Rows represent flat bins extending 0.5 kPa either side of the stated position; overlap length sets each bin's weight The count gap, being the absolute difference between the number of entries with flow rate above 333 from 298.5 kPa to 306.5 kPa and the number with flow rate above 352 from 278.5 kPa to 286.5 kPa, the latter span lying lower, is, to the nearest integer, 6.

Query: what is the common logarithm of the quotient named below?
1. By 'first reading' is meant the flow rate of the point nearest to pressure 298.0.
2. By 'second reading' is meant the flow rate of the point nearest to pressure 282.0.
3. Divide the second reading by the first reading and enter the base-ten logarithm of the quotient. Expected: -0.19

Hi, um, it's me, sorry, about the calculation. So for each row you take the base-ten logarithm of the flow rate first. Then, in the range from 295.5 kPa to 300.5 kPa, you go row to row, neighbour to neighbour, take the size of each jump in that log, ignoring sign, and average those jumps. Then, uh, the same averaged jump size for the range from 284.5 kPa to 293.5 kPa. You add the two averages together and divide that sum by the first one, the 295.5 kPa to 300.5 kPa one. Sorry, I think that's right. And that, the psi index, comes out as 2.03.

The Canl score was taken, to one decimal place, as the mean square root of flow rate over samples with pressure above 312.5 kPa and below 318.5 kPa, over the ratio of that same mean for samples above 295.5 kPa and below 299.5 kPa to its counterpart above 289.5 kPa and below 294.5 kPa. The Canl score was 18.3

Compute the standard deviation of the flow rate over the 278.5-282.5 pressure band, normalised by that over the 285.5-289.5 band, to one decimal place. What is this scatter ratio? 0.5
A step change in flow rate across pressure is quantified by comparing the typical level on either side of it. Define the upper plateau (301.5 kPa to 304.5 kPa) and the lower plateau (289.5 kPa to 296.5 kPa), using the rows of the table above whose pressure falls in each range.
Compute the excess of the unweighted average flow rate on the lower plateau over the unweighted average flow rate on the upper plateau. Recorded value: -9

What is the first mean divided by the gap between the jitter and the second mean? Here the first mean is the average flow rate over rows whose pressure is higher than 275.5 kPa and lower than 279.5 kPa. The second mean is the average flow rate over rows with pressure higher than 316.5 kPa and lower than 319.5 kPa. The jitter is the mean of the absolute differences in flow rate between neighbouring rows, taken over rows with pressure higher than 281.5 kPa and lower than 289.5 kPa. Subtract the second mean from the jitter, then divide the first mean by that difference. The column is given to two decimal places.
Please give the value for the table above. -0.71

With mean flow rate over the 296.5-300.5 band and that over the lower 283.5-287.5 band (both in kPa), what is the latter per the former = 0.76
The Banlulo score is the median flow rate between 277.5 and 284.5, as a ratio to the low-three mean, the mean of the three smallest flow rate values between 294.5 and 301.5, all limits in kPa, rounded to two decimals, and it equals 0.70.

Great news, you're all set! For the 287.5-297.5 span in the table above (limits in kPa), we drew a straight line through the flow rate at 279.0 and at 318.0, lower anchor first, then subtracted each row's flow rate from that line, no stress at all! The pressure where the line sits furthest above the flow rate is 296.0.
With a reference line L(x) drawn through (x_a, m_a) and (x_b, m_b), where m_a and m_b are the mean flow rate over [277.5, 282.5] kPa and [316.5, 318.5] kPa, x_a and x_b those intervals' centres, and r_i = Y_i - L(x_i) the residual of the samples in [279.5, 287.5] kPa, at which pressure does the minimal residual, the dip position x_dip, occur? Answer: 282.0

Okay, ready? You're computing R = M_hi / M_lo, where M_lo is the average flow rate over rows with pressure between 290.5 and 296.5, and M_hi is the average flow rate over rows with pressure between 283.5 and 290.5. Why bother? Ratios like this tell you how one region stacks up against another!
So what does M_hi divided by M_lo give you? 0.91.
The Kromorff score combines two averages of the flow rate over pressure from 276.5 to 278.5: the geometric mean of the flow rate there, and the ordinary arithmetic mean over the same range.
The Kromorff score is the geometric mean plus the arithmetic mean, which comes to 478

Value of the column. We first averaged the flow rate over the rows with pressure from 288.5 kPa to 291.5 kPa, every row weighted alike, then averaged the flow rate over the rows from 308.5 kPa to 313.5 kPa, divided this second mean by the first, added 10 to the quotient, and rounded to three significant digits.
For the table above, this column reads 11.1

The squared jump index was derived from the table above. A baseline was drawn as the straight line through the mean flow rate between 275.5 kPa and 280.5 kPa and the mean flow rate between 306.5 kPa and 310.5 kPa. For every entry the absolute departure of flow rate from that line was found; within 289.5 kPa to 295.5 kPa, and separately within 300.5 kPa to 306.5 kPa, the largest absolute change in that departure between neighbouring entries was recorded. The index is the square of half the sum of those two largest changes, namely 1398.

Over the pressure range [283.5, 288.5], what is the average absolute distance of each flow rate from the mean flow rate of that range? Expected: 22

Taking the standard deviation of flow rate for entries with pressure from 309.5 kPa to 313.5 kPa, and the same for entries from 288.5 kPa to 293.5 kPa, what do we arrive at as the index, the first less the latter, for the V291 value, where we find -5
